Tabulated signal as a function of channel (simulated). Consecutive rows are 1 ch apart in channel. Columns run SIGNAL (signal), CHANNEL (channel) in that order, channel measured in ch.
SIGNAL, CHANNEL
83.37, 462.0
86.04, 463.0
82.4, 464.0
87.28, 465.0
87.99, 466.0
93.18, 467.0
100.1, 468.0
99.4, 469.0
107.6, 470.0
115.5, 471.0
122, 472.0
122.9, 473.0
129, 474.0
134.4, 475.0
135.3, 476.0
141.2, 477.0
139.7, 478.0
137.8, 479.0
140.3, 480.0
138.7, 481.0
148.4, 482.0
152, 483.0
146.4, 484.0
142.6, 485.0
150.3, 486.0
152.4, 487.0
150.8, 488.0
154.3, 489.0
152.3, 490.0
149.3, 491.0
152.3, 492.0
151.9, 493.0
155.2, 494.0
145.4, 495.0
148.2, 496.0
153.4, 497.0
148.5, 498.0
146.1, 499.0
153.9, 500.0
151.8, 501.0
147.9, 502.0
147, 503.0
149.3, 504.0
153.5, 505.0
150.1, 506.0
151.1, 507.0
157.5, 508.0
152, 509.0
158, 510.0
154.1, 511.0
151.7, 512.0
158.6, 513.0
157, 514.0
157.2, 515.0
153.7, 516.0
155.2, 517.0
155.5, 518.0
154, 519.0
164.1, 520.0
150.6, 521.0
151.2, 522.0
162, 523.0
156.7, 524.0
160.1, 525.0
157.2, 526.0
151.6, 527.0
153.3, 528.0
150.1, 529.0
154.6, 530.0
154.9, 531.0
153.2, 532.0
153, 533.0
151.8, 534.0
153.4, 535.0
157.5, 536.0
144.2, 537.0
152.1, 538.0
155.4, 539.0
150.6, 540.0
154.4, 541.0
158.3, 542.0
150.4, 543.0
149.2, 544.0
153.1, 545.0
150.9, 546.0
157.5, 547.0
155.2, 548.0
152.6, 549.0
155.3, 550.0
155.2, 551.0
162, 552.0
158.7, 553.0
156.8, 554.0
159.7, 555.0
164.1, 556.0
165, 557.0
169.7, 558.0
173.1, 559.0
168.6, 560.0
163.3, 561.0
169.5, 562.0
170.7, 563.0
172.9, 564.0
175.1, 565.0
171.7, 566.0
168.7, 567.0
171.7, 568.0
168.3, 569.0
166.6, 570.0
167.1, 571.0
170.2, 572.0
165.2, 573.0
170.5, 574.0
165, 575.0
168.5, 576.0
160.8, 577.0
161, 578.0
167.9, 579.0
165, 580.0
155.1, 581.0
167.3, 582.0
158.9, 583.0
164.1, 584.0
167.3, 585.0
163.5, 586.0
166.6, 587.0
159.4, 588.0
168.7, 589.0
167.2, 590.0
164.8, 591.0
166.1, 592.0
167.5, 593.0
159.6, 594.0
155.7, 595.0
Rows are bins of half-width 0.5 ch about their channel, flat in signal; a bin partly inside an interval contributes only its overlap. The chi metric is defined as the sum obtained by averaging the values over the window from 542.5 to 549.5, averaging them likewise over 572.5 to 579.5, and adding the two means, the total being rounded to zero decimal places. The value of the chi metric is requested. 318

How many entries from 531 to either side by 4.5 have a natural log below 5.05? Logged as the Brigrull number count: 9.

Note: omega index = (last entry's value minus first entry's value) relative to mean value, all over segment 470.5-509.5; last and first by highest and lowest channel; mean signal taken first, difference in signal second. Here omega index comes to 0.251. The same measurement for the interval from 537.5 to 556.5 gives 0.077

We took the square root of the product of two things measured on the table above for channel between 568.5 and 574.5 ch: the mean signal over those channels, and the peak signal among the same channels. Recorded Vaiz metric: 169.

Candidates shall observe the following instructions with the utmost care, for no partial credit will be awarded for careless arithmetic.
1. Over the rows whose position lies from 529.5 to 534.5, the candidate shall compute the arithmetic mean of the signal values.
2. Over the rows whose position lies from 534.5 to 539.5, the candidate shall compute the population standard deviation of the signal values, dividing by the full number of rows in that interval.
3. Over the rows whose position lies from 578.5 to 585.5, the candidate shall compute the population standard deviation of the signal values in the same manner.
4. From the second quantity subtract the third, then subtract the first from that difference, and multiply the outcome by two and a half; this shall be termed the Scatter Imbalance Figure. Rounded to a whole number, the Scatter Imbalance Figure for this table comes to -384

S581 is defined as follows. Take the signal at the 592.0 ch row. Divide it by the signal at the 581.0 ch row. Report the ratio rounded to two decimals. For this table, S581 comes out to 1.07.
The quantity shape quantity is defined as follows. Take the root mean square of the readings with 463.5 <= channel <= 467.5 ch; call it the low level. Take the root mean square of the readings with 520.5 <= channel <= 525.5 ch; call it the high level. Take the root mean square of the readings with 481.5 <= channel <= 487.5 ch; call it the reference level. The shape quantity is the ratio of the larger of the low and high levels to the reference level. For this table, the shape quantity 1.05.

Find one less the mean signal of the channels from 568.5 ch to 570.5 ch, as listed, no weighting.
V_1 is -166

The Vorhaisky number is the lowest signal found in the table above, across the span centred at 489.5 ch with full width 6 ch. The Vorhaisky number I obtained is 149.3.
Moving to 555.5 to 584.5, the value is 155.1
